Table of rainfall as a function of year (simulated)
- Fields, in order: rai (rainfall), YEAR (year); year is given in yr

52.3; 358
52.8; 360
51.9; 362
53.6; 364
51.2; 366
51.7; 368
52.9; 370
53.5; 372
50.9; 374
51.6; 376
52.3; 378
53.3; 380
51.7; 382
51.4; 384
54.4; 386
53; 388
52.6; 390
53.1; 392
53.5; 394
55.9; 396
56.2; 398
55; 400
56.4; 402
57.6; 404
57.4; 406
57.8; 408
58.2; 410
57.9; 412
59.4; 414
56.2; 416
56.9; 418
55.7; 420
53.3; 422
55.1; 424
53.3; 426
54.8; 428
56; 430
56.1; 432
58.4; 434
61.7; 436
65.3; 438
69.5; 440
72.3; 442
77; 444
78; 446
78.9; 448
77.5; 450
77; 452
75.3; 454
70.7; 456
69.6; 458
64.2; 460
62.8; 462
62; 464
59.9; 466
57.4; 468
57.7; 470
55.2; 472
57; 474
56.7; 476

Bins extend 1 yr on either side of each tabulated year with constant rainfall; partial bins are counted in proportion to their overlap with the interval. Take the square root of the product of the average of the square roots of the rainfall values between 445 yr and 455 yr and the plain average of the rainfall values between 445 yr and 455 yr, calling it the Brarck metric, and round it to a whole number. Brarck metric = 26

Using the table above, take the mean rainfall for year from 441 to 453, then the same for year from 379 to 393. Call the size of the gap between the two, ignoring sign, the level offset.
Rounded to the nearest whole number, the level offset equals 24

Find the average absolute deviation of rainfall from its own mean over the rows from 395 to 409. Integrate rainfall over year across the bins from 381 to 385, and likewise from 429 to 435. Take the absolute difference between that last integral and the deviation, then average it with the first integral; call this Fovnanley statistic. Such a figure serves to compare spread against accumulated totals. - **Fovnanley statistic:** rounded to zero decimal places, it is 273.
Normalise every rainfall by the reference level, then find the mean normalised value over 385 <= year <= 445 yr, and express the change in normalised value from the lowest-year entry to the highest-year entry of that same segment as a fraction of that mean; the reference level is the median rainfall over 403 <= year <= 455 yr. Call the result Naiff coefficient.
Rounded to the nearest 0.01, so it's 0.39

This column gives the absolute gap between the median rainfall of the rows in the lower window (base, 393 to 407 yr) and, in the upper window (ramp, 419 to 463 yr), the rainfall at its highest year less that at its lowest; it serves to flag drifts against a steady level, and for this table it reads 49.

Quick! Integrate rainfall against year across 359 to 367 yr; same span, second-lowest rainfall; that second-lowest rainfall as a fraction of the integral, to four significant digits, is 0.1239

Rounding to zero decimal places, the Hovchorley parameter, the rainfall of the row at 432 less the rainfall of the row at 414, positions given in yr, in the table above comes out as -3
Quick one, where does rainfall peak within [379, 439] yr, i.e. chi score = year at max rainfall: 438 yr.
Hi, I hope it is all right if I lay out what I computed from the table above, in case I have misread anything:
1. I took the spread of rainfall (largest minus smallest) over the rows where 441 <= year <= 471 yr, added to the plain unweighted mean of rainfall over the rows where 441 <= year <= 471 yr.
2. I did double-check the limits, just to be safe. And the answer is 91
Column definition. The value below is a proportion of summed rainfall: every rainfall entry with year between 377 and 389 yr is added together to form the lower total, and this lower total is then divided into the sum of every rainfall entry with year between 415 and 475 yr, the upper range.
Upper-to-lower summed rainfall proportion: 6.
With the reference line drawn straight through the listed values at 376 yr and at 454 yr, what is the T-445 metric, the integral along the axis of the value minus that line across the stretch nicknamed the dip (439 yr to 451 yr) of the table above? 36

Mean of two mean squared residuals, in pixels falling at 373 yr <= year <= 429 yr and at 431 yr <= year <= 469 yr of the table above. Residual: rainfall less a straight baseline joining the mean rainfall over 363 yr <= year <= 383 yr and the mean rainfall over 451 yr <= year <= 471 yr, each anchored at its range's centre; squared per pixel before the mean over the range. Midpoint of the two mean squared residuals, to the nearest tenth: 43.1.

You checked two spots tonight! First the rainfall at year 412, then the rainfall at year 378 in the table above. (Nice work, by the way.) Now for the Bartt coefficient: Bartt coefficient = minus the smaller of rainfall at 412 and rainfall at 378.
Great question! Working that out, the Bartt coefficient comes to -52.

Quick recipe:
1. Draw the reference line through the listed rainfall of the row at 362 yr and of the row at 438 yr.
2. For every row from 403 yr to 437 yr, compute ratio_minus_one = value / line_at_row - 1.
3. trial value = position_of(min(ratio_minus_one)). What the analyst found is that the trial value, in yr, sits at 426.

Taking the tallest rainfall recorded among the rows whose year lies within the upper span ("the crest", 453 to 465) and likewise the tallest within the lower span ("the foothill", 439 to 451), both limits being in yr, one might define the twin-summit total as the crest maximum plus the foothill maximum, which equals 154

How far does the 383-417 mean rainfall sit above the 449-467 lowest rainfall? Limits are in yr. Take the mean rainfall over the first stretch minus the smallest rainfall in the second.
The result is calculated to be -4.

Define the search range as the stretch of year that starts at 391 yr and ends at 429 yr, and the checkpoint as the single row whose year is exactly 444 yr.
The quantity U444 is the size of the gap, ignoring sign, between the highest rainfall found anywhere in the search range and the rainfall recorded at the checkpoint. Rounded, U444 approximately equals 17.6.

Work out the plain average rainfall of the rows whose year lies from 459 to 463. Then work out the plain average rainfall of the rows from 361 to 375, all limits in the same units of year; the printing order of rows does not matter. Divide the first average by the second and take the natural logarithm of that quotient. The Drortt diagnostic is 0.20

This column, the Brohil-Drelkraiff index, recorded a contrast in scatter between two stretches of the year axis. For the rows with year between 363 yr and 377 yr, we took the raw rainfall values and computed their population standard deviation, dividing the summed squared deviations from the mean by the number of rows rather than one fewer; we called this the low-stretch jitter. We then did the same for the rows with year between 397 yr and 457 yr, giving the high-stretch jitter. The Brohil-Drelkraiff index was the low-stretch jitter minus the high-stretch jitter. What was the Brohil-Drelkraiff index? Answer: -7.7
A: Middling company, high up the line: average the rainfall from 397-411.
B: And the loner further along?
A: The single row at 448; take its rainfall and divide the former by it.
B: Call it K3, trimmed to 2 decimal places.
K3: 0.72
